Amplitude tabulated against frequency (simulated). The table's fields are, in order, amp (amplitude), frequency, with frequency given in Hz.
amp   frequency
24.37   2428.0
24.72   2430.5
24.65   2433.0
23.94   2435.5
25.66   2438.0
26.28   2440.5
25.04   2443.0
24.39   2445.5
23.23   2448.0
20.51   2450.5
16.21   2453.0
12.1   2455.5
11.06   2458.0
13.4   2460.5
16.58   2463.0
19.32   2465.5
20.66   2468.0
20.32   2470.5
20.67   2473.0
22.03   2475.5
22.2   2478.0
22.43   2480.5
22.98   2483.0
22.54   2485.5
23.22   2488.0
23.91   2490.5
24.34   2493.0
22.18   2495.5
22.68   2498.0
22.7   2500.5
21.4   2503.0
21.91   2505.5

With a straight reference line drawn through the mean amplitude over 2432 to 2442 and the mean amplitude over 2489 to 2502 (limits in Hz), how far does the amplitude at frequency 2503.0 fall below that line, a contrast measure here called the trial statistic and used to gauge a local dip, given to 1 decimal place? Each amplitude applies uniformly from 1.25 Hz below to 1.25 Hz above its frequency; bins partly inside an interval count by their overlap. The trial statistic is 1.5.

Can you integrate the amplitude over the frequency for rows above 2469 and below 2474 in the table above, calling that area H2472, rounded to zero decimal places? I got 102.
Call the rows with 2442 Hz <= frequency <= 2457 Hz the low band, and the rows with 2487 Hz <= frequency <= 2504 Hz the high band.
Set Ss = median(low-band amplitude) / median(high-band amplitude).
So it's 1.0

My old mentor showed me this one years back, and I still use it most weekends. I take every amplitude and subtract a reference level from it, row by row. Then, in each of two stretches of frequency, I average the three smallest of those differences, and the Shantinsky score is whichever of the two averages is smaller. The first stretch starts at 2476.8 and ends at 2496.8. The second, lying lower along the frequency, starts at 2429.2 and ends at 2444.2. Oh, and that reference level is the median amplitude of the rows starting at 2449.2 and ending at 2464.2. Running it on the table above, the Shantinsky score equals 7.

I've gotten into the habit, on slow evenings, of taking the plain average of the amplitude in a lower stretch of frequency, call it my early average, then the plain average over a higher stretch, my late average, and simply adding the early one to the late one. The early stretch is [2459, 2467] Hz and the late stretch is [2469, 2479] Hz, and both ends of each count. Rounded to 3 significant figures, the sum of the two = 37.7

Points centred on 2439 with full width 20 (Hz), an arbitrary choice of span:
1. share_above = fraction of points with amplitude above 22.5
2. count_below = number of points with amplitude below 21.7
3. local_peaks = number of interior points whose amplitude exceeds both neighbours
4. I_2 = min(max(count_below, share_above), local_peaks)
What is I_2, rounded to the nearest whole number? 1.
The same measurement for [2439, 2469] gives 0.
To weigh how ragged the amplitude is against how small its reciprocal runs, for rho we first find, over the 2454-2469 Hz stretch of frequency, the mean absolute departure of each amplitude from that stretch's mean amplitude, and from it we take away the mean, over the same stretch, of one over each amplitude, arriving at 3.3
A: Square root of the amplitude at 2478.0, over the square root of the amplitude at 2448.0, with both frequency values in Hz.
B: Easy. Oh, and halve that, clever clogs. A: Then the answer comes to 0.49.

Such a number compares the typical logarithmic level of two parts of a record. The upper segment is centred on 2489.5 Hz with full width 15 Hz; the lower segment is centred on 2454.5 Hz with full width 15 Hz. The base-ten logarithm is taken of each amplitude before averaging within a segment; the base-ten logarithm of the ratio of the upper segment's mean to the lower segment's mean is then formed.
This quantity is 0.060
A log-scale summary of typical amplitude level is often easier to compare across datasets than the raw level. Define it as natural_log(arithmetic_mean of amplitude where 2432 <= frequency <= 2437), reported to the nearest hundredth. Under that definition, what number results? 3.19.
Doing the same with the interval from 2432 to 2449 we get 3.21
